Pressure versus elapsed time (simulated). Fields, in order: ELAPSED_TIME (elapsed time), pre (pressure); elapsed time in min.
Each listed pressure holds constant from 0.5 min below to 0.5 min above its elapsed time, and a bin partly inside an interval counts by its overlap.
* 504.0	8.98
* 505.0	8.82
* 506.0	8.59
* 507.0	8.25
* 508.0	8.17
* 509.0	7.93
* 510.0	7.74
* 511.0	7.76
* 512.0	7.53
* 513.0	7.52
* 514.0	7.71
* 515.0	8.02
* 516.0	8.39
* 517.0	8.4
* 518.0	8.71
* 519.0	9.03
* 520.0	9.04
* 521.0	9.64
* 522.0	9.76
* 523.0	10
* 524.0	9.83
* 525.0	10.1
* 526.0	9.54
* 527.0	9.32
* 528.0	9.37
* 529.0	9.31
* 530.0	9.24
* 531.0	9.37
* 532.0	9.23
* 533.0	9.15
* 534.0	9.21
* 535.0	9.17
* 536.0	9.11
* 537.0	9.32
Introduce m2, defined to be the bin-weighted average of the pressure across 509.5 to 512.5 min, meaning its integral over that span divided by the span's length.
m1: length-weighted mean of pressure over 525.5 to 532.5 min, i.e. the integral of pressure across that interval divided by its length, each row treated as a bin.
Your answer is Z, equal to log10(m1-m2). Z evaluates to 0.2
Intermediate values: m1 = 9.3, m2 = 7.7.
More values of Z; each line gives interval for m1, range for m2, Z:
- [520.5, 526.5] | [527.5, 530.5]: -0.3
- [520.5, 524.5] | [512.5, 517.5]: 0.3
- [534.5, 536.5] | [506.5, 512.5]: 0.1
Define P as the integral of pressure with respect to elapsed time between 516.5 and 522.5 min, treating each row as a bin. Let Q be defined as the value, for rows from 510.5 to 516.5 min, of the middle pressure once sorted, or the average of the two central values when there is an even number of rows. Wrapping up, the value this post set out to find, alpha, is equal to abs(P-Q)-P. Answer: -7.7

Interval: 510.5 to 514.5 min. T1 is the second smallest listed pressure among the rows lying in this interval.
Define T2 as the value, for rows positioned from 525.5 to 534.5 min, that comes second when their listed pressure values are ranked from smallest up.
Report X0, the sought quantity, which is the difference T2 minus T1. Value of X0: 1.7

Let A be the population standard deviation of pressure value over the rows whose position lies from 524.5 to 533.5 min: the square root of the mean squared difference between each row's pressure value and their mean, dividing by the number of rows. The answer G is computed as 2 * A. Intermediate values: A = 0.267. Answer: 0.53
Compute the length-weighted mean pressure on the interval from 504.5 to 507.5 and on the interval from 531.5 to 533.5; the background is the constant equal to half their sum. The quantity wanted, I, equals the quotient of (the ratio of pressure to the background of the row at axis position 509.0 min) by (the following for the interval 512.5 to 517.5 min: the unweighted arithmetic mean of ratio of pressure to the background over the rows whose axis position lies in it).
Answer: 0.99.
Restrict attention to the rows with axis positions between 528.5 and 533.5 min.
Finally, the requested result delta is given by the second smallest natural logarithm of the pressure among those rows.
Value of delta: 2.22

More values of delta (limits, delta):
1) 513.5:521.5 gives 2.08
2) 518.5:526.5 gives 2.20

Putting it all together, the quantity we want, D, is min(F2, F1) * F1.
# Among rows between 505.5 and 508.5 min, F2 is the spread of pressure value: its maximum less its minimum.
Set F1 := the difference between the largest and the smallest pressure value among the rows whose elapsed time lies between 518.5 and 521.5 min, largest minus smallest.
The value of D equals 0.26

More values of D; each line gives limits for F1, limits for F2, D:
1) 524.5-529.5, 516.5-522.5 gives 0.62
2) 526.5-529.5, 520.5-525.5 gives 0.00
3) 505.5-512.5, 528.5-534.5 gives 0.23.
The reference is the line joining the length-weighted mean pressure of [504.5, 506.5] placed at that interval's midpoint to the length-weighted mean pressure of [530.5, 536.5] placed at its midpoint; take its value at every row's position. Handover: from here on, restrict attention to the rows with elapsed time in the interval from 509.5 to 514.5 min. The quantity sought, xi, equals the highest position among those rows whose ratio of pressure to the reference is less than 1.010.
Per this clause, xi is 514.0 min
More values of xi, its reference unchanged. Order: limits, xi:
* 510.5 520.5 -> 520.0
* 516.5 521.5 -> 520.0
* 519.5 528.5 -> 520.0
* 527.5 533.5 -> 533.0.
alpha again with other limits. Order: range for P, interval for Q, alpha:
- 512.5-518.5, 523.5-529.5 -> -9.5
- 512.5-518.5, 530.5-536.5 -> -9.2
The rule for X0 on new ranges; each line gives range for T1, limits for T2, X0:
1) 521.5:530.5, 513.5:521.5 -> -1.3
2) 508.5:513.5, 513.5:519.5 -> 0.5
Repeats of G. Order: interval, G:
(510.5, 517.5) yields 0.69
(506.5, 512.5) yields 0.50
